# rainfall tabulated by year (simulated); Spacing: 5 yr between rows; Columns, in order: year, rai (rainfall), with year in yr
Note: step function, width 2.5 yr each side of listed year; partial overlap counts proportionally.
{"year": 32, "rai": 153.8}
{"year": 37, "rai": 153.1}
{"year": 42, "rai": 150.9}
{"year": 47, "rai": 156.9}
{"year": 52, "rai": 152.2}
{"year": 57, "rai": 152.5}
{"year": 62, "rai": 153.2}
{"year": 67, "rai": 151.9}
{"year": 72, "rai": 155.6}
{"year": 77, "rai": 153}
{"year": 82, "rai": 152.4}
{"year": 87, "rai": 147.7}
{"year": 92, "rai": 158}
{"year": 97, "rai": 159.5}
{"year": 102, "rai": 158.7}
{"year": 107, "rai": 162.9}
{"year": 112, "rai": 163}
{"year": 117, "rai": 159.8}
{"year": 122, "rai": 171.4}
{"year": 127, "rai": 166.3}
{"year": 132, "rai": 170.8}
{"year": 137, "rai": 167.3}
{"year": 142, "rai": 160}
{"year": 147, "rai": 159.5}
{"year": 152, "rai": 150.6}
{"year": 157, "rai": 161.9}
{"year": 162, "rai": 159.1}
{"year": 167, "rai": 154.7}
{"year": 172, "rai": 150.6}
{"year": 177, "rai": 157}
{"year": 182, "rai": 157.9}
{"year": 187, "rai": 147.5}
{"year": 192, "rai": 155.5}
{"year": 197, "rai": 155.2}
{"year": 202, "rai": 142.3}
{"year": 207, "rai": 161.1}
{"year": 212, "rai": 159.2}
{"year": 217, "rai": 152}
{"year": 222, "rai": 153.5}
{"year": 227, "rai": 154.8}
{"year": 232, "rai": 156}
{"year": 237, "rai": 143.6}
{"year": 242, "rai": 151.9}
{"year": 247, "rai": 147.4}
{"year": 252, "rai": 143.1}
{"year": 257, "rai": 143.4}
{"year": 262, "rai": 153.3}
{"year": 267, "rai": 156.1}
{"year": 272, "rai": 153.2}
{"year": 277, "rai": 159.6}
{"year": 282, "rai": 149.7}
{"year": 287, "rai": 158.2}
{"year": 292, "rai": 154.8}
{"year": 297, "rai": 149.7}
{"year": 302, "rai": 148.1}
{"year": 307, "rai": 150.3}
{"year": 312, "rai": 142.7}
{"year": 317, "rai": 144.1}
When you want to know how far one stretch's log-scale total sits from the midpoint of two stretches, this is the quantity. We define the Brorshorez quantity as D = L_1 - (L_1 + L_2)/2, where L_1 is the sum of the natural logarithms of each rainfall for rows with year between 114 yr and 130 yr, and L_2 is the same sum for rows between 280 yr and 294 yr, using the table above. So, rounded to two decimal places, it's 0.11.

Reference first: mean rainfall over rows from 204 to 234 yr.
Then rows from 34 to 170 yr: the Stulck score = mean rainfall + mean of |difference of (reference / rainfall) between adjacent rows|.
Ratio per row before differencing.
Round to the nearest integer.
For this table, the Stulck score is 158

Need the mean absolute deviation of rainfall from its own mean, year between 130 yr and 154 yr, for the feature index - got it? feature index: 5.9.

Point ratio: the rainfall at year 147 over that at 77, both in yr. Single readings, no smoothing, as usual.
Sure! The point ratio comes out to 1.04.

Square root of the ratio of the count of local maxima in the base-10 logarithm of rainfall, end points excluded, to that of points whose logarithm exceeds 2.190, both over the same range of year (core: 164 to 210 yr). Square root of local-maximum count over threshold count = 0.63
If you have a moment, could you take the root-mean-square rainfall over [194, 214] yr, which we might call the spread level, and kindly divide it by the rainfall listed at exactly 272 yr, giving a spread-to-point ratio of 1.01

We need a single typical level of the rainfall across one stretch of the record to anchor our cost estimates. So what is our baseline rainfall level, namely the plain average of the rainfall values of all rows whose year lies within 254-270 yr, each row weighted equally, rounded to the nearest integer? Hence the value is 151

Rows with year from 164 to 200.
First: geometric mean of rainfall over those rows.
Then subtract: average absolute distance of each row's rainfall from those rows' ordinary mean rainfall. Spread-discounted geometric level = 151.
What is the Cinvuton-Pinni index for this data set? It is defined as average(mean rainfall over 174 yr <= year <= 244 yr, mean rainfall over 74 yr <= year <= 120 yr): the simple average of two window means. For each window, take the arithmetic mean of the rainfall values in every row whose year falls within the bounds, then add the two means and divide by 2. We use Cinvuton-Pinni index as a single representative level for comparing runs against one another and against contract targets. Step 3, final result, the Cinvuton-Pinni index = 155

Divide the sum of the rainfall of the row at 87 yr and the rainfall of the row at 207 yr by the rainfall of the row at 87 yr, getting 2.09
